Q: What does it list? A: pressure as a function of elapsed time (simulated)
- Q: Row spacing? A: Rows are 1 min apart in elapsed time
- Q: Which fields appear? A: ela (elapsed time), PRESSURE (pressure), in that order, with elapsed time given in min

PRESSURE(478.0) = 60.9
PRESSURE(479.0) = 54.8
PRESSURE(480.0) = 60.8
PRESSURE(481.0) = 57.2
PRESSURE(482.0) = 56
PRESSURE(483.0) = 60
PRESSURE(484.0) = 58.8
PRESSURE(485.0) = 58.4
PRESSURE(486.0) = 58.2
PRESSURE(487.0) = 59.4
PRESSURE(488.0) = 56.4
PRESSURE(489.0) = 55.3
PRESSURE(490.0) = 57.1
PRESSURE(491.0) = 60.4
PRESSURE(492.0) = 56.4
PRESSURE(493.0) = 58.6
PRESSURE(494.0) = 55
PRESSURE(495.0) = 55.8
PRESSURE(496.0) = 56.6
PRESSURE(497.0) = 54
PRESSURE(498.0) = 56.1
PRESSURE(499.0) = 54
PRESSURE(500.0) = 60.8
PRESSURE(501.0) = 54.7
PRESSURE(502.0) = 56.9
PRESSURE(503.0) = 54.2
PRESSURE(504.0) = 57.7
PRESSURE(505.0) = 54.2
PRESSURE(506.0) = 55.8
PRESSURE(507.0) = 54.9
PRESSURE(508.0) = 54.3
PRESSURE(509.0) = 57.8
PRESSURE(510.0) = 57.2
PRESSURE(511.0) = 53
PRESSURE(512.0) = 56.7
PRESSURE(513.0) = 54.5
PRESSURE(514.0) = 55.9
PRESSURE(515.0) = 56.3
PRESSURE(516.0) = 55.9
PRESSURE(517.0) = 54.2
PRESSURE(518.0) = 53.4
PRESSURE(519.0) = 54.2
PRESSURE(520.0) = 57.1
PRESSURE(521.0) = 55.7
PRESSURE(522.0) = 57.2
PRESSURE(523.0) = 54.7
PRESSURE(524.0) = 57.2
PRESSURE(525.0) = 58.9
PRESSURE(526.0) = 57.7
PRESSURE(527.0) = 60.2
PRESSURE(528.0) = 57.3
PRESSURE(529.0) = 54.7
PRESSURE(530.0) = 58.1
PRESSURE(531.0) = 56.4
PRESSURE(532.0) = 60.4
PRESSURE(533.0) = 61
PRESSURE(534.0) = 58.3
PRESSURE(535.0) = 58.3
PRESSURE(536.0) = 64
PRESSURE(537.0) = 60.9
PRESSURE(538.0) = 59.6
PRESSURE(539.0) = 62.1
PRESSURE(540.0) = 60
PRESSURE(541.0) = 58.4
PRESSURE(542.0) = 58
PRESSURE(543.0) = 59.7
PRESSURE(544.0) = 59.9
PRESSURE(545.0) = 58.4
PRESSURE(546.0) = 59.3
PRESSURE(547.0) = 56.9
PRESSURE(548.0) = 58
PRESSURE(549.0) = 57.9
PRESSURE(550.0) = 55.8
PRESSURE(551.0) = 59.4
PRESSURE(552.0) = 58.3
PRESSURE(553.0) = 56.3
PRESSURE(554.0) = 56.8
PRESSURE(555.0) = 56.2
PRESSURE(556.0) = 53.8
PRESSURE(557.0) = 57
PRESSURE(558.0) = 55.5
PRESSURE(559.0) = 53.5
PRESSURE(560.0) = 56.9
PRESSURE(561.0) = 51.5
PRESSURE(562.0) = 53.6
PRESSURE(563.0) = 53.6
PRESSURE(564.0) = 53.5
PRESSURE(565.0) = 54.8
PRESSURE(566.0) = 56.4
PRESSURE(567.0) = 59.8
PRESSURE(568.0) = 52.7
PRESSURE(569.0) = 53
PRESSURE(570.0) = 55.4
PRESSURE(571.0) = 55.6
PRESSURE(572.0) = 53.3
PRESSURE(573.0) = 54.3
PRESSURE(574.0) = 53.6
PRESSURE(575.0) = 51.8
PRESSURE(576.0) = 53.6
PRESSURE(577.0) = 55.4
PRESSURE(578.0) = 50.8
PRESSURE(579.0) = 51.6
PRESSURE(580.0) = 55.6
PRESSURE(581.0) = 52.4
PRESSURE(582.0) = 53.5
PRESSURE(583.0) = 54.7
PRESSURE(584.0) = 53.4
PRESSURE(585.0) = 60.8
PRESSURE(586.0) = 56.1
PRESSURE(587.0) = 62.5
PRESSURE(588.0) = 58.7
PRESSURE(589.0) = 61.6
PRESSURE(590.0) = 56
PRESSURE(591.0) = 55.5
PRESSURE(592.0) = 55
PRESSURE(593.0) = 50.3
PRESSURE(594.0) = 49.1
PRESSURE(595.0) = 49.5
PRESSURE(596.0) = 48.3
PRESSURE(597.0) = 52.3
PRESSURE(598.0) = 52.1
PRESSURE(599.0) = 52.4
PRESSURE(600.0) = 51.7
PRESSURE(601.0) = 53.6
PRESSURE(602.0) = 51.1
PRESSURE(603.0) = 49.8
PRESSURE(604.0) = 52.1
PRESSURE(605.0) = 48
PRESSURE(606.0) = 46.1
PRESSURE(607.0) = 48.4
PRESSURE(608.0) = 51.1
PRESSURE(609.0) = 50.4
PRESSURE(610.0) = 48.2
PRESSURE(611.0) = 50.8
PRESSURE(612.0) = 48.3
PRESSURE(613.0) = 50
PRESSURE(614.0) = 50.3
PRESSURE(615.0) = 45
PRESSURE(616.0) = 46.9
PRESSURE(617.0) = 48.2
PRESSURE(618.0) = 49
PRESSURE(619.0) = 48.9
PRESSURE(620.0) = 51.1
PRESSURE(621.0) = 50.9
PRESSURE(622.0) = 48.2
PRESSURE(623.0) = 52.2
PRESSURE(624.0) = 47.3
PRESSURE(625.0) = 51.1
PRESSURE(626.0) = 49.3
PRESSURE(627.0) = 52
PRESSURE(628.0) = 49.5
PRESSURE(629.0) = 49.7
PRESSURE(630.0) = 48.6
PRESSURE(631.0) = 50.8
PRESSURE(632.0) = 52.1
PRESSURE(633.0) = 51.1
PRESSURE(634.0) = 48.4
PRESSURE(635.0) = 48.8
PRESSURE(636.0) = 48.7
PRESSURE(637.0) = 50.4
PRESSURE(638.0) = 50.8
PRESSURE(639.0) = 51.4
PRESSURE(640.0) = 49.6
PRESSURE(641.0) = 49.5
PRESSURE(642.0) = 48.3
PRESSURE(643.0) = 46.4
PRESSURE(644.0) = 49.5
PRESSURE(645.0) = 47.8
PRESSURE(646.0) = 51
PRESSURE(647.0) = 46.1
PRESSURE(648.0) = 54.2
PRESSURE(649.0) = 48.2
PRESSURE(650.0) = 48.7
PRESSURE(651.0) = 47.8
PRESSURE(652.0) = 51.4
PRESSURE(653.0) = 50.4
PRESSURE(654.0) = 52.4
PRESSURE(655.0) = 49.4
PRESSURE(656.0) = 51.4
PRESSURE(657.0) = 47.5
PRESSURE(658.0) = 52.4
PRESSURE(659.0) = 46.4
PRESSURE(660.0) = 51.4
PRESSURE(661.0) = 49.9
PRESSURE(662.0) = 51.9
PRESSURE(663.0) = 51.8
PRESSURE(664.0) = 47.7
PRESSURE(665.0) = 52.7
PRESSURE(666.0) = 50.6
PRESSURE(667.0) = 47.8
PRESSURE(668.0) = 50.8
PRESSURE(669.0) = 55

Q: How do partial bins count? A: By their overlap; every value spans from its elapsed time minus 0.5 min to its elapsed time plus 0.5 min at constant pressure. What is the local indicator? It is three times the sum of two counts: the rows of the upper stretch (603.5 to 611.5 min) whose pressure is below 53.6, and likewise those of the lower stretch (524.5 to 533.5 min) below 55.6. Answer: 27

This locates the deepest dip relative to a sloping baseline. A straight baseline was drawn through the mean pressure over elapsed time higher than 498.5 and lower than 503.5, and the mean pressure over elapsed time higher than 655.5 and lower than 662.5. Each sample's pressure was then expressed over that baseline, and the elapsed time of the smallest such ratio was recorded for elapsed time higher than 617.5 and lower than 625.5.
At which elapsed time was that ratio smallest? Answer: 624.0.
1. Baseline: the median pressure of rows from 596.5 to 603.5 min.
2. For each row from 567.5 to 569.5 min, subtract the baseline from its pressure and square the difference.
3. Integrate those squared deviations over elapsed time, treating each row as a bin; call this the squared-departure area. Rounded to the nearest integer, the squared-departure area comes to 1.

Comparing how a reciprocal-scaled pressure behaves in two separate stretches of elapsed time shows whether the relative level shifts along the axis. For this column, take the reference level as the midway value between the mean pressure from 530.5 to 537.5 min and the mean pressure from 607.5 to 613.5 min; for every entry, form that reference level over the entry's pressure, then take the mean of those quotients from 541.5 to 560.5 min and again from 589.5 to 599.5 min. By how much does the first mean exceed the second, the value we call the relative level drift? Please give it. -0.097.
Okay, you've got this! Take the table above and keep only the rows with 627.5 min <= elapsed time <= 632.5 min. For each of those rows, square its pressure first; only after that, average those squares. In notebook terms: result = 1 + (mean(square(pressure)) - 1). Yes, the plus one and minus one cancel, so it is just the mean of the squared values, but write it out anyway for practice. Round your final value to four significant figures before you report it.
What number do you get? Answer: 2515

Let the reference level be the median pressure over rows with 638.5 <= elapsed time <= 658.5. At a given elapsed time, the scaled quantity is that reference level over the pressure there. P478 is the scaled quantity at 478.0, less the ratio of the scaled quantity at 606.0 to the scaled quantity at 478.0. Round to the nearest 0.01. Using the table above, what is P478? -0.51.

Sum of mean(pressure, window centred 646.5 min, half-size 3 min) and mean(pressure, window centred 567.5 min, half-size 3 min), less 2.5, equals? 102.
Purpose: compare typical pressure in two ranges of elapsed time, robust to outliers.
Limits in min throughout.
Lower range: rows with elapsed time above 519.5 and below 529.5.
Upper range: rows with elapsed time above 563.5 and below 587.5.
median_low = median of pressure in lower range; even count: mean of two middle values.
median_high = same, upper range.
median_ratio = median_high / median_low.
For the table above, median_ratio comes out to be 0.94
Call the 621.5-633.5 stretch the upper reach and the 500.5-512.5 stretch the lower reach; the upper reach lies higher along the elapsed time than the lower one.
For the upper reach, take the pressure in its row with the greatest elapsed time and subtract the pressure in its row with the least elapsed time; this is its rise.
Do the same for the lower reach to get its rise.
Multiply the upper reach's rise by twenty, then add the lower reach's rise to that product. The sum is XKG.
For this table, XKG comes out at 60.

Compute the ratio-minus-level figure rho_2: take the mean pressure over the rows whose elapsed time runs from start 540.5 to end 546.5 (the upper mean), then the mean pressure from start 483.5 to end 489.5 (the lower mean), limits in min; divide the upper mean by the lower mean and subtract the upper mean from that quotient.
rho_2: -57.93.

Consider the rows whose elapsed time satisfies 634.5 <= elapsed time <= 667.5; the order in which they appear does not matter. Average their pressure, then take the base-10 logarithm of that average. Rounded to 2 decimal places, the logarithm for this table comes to 1.70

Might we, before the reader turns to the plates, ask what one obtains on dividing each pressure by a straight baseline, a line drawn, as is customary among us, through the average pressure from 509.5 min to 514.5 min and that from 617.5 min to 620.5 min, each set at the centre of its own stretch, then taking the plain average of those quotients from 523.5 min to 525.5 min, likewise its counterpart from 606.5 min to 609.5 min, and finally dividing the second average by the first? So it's 0.94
